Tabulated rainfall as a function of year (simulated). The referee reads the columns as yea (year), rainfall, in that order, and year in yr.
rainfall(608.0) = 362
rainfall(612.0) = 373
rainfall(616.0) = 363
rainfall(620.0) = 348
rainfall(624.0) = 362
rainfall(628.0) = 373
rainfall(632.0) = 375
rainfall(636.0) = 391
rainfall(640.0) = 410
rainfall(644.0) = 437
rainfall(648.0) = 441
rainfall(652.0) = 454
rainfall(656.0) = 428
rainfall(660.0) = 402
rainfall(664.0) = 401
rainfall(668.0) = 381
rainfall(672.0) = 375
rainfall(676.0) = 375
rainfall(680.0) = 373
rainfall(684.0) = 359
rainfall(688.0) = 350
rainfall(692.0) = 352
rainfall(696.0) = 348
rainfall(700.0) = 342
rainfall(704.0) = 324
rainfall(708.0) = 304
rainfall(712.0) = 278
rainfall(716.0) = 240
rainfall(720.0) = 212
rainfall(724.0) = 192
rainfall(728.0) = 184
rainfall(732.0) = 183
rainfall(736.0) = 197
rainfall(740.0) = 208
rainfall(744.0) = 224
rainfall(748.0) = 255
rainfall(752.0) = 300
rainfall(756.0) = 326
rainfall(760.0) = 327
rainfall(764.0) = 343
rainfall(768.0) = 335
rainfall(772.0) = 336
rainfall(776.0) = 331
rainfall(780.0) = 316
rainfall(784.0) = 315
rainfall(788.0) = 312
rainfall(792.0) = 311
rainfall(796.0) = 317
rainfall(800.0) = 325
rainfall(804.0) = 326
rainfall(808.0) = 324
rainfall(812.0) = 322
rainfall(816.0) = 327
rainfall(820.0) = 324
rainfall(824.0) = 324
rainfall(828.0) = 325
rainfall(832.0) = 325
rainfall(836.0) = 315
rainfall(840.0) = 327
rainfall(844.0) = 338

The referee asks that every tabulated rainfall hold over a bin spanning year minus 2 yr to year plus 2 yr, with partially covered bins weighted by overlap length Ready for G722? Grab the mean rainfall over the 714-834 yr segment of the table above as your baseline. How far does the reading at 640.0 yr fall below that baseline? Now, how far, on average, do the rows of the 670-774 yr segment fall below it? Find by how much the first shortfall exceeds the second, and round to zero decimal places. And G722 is -116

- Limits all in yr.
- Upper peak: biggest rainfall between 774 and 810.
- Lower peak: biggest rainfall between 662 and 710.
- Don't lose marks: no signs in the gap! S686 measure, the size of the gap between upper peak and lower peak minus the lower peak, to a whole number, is -331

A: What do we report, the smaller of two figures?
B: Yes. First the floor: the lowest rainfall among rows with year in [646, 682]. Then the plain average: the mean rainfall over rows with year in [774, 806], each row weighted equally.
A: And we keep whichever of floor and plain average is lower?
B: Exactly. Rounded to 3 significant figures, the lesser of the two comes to 319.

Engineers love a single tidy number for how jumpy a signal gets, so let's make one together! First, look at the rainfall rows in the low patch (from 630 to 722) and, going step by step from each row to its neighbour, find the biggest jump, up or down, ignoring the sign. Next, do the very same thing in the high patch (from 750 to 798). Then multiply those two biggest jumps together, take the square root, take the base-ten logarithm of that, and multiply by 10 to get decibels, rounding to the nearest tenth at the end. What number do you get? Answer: 15.0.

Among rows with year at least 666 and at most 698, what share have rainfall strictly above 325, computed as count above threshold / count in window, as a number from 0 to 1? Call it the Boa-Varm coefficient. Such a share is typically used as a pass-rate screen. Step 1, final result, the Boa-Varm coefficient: 1.00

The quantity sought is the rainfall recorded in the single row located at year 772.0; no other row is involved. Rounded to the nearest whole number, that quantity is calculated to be 336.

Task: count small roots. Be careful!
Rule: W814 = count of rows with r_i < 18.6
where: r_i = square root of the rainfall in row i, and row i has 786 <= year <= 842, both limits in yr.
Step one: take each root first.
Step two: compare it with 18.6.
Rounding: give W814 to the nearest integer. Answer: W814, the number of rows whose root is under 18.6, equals 14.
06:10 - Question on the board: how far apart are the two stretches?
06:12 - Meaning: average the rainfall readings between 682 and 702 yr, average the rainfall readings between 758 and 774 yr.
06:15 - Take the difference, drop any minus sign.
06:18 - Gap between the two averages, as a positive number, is 15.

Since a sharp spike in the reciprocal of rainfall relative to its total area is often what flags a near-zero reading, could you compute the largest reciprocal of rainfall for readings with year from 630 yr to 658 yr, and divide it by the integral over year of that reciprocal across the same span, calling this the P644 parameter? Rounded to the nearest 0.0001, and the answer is 0.0398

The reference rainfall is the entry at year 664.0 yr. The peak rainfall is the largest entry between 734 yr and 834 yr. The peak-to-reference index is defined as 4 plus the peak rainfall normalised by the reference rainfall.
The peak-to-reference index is 4.86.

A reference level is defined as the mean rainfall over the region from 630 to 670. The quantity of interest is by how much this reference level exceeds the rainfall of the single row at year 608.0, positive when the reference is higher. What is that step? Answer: 50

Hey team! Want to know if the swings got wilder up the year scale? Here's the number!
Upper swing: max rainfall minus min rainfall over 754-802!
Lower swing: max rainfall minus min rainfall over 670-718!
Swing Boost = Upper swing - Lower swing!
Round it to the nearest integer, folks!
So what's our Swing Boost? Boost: -103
